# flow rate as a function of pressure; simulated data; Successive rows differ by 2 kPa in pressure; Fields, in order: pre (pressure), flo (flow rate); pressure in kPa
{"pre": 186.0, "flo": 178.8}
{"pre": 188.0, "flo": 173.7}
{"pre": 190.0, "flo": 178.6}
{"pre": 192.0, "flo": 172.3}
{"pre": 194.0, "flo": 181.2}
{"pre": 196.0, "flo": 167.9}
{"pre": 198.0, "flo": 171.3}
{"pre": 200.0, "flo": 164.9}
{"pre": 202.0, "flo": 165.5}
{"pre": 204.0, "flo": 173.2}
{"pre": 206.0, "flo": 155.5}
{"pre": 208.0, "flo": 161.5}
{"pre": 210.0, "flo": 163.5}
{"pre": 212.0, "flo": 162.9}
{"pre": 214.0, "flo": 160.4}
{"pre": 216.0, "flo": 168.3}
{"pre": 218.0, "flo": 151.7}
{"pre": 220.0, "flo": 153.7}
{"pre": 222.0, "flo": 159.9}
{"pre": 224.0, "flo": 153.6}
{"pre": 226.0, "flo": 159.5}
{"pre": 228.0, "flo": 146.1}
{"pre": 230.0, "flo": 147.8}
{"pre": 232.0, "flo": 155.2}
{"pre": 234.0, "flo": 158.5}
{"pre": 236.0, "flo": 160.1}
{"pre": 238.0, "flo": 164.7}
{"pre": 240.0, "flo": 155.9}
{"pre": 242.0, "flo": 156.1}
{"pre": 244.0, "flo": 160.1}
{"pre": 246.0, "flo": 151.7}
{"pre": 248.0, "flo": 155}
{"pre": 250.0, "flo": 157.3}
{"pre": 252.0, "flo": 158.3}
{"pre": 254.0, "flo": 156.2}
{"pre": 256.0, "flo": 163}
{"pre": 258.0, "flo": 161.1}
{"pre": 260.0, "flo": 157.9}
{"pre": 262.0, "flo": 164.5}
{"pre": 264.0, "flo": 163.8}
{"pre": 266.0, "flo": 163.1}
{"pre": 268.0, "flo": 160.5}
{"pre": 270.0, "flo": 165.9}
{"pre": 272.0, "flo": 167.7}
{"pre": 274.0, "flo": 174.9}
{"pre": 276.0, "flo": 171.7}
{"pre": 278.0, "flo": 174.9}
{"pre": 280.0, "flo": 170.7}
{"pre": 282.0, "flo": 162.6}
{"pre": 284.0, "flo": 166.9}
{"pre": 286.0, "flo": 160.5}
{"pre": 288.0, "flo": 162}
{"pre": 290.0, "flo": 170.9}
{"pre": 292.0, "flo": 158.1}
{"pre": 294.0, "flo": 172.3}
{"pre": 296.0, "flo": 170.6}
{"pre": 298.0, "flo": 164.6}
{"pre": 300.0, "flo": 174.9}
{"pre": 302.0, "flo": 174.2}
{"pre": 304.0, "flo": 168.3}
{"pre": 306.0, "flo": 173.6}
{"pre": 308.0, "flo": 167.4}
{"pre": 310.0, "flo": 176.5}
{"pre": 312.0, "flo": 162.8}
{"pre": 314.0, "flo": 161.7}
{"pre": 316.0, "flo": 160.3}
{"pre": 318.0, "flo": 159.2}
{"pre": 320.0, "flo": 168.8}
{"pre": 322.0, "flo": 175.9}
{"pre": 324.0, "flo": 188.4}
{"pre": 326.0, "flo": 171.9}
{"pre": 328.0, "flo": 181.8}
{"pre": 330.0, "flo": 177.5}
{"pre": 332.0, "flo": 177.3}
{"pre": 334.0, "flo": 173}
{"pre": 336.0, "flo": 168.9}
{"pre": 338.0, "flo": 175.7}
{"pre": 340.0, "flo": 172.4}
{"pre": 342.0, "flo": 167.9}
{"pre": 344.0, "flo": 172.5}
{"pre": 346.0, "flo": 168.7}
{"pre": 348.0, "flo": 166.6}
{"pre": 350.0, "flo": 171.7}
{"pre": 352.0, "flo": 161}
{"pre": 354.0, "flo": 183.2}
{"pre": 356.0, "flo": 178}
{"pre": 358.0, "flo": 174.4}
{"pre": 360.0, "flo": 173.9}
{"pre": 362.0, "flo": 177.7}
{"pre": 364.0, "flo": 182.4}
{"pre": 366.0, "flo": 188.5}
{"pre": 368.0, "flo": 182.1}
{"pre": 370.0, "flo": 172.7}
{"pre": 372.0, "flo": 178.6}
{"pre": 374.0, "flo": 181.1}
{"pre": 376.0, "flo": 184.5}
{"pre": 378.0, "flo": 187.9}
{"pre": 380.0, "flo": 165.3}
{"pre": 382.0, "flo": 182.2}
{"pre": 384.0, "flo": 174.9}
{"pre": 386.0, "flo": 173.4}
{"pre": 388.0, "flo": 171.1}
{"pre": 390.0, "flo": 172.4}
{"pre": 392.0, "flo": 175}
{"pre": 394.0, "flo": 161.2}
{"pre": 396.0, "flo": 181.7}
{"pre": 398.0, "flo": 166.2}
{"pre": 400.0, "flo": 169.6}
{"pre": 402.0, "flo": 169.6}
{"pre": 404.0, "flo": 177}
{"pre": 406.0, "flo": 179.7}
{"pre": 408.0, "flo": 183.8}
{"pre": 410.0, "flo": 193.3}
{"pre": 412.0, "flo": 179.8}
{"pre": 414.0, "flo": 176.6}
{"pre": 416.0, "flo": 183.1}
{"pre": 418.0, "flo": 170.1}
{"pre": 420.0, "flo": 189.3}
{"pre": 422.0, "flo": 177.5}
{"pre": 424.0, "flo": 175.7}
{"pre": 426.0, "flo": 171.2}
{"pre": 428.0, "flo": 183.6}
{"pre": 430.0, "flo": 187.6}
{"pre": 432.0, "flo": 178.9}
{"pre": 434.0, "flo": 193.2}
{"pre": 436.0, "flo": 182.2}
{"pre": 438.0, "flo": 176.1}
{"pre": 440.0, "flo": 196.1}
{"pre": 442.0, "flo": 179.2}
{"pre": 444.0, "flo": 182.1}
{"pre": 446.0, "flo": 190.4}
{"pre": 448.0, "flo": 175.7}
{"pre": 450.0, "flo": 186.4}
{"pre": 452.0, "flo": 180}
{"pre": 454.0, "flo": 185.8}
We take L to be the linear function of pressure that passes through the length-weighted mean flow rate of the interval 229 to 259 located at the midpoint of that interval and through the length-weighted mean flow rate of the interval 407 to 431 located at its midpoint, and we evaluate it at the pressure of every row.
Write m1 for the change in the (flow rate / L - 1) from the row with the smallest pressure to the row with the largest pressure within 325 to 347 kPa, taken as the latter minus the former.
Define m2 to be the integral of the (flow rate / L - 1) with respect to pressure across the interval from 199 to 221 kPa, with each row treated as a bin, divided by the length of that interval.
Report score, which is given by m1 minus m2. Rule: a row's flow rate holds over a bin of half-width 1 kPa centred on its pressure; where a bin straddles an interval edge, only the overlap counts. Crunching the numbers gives -0.09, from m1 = -0.035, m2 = 0.060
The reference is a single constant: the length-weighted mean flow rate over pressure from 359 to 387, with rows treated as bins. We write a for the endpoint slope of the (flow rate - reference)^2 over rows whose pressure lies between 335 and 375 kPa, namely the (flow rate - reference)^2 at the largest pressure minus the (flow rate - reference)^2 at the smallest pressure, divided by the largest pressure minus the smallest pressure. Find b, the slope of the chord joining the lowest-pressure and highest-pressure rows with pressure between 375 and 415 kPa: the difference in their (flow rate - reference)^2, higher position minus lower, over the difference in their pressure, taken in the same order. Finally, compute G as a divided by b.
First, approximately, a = -3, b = -1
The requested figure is 3.8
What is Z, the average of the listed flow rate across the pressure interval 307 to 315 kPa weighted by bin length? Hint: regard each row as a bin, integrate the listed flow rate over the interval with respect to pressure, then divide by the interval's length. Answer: 167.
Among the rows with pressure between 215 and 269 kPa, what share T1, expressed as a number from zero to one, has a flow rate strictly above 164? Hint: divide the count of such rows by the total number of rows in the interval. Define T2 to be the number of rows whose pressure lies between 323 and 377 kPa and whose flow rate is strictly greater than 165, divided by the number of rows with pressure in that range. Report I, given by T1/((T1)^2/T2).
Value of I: 8.7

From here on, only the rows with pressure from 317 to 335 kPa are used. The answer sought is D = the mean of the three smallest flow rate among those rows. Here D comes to 166.6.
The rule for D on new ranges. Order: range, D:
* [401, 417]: 174.4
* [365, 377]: 177.5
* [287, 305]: 161.6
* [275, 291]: 161.7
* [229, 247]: 151.6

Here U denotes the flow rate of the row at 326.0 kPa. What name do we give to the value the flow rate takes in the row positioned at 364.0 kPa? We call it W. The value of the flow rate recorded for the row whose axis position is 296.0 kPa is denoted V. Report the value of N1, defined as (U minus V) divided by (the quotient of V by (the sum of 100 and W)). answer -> 2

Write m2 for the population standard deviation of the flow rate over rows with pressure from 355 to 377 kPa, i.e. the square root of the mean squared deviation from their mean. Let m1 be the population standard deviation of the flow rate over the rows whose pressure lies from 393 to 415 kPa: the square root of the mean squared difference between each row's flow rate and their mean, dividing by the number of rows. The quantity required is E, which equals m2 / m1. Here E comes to 0.5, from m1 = 8.6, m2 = 4.6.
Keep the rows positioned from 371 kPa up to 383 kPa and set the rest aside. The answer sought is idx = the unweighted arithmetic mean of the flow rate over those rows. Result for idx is 180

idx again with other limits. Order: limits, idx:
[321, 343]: 176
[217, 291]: 161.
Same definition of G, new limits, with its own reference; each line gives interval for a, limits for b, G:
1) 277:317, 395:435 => 1.7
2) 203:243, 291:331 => -1.1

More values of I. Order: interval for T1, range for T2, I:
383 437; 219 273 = 0.1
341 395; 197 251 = 0.2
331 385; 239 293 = 0.3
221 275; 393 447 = 5.2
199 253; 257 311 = 3.2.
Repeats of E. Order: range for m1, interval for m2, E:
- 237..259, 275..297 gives 1.5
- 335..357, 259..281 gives 0.9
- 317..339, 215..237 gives 0.8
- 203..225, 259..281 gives 0.9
